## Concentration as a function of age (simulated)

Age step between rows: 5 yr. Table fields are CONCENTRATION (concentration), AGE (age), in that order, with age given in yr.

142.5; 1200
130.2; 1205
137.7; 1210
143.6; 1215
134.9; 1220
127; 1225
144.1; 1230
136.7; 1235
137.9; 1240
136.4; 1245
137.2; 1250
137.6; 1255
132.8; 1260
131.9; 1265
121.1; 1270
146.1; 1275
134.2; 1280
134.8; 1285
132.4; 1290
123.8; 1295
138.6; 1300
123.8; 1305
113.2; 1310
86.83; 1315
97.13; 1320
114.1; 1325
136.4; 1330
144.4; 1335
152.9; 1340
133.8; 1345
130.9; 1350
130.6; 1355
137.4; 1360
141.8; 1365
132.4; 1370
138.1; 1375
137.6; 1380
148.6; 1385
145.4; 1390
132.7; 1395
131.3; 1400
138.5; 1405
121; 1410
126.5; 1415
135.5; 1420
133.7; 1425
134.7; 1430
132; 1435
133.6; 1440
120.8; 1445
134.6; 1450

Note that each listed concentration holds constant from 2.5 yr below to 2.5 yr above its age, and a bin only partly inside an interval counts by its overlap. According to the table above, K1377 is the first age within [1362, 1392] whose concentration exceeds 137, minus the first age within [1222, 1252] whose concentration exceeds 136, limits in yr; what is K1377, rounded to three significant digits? 135 yr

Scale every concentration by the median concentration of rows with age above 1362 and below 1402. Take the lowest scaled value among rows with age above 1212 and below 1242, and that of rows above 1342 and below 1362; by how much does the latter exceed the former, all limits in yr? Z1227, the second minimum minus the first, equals 0.0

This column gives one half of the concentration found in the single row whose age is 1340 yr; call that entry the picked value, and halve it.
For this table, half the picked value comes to 76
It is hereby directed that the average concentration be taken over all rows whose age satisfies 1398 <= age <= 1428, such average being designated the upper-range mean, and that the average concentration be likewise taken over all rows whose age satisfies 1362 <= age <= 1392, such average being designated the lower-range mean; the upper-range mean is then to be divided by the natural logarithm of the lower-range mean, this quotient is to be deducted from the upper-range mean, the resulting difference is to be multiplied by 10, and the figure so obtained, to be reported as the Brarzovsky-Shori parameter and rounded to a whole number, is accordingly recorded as 1046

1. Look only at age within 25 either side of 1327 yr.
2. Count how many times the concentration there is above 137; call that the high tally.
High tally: 2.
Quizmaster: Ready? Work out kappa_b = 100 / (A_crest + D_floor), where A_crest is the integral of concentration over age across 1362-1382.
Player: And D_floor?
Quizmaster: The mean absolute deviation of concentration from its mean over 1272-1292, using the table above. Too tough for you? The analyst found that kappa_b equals 0.0363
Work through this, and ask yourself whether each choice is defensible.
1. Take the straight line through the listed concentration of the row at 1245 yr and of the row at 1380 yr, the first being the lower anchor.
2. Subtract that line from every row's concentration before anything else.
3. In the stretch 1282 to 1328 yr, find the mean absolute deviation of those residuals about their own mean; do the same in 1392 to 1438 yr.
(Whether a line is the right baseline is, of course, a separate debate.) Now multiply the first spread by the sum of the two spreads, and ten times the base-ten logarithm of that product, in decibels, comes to 24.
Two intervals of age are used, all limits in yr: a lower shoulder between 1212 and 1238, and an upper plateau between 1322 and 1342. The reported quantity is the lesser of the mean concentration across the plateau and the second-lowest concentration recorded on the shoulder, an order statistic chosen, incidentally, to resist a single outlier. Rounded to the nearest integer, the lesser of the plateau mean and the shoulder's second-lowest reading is 135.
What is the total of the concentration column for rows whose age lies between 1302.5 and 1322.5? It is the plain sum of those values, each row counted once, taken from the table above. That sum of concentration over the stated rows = 421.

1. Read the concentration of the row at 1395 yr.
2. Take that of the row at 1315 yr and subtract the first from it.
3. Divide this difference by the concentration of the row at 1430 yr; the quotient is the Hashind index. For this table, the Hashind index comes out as -0.341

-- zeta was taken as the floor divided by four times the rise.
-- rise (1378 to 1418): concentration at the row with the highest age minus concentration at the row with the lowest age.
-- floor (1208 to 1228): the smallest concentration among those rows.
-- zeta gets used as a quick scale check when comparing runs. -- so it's -3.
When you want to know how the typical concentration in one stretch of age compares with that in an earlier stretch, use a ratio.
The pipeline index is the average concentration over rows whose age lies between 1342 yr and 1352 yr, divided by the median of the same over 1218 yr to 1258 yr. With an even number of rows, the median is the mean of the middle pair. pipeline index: 0.97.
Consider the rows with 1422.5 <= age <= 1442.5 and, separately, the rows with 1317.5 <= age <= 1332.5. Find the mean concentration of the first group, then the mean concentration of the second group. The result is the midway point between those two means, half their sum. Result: 125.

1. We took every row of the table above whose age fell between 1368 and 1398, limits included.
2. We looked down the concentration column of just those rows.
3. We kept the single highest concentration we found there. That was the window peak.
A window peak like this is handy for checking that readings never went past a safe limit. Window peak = 148.6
